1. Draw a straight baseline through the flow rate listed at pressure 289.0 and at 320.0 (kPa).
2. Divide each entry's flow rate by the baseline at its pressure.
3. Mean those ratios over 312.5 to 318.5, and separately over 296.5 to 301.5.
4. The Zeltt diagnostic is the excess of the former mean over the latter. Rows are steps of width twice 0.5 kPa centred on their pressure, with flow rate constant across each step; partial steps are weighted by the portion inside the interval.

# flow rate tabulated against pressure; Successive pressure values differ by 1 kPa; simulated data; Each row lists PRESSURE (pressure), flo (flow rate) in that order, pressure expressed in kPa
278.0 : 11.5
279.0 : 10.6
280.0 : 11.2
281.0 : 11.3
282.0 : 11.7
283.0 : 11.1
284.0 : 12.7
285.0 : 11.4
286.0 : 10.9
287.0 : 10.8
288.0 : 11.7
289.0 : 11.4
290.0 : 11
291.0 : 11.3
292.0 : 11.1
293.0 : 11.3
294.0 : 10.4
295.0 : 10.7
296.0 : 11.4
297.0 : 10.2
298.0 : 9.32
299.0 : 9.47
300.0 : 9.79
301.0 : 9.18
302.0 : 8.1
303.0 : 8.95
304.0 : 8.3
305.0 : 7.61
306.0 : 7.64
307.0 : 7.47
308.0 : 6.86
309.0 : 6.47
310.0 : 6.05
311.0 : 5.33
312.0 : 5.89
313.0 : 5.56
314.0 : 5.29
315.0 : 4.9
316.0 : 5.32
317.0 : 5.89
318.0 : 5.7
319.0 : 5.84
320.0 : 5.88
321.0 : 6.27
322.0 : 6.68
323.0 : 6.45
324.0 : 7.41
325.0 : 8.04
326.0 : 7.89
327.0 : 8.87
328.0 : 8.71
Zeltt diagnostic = -0.18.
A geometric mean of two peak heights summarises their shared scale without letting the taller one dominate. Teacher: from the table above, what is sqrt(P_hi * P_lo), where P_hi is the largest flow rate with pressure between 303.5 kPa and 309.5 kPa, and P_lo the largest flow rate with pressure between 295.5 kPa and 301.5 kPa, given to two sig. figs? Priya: 9.7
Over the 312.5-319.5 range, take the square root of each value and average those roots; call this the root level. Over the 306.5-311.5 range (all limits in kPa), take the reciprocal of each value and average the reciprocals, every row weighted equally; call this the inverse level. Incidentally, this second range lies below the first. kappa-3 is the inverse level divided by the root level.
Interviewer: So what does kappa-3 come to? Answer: 0.067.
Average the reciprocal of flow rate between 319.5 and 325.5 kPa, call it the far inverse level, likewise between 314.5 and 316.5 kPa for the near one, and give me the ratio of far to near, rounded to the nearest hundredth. 0.76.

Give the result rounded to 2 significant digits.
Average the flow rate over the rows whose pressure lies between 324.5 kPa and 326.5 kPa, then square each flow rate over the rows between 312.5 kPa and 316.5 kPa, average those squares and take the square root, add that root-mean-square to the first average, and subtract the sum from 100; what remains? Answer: 87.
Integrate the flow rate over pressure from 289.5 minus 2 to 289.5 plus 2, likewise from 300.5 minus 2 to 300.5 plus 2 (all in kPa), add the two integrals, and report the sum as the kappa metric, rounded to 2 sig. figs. 82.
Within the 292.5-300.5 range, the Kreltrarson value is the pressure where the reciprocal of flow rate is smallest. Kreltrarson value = 296.0 kPa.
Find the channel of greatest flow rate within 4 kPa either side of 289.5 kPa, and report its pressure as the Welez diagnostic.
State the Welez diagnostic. 288.0 kPa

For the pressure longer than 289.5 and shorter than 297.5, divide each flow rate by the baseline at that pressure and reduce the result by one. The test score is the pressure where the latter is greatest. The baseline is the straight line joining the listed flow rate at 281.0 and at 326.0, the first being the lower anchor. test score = 296.0 kPa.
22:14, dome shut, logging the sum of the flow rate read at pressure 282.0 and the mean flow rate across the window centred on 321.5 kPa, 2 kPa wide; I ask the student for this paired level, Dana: 18.2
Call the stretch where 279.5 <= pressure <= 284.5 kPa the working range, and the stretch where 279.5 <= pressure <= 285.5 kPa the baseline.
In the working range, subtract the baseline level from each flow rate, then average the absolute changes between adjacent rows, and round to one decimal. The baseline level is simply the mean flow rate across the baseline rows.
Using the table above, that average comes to 0.7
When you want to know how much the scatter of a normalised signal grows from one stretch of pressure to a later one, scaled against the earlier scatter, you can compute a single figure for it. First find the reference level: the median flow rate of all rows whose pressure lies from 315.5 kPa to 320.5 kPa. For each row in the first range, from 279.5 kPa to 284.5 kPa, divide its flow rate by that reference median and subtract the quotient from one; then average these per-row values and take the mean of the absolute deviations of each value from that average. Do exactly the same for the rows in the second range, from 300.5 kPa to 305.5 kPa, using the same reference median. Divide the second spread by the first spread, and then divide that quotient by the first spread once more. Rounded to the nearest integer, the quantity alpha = 13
